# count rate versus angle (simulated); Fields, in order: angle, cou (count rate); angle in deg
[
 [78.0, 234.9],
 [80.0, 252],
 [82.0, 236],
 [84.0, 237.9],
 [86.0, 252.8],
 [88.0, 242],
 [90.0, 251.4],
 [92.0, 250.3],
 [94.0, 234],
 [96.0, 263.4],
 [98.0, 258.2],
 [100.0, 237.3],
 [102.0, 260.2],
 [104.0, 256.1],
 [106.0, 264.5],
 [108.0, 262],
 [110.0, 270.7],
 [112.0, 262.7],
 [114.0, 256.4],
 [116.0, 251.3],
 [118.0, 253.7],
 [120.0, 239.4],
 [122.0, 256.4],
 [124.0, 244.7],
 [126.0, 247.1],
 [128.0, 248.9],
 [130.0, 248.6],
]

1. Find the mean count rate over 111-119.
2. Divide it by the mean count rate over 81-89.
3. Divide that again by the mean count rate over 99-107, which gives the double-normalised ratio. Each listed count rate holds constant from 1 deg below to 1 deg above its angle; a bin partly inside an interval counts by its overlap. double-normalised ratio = 0.0042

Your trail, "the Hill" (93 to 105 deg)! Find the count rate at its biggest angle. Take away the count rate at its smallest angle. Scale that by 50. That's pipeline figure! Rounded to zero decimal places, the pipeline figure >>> 1105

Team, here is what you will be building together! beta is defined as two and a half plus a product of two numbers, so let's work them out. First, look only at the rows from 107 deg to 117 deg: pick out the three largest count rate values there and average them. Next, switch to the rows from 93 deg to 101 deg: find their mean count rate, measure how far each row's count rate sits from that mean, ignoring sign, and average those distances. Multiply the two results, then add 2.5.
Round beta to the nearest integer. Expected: 3337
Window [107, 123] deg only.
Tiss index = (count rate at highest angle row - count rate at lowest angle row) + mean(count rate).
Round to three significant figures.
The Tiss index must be 251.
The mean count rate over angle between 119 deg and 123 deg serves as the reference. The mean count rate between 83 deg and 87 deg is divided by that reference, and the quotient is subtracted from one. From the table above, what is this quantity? 0.010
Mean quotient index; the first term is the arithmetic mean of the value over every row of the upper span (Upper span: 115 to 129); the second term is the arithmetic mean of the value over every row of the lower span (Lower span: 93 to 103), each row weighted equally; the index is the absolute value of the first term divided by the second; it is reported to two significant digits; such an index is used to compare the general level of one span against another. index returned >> 0.99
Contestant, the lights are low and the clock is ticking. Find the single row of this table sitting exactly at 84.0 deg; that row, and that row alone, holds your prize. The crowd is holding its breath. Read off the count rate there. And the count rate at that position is 237.9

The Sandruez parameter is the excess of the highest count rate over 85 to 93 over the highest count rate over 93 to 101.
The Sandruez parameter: -11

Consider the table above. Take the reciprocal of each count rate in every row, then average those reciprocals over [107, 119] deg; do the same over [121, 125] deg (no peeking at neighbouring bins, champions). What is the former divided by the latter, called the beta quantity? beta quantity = 0.966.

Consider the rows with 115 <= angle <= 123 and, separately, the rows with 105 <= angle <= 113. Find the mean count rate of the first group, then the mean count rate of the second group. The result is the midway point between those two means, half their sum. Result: 258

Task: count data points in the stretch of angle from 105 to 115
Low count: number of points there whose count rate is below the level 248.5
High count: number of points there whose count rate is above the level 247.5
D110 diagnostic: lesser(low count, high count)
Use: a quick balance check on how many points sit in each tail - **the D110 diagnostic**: 0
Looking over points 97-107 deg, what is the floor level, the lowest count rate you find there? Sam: 237.3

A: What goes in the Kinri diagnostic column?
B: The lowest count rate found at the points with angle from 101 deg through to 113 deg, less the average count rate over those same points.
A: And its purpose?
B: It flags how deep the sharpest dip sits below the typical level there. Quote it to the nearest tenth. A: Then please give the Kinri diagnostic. -6.6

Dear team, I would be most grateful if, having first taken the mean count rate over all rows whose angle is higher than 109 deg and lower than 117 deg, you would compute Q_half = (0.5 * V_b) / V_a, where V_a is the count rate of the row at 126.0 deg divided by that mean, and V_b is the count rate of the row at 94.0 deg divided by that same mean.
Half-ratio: 0.473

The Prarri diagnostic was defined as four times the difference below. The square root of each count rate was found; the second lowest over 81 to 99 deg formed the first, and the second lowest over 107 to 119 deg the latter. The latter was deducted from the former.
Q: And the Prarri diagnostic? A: -2.3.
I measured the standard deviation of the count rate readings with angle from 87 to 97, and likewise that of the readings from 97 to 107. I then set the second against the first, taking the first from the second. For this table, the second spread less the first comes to -0.5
